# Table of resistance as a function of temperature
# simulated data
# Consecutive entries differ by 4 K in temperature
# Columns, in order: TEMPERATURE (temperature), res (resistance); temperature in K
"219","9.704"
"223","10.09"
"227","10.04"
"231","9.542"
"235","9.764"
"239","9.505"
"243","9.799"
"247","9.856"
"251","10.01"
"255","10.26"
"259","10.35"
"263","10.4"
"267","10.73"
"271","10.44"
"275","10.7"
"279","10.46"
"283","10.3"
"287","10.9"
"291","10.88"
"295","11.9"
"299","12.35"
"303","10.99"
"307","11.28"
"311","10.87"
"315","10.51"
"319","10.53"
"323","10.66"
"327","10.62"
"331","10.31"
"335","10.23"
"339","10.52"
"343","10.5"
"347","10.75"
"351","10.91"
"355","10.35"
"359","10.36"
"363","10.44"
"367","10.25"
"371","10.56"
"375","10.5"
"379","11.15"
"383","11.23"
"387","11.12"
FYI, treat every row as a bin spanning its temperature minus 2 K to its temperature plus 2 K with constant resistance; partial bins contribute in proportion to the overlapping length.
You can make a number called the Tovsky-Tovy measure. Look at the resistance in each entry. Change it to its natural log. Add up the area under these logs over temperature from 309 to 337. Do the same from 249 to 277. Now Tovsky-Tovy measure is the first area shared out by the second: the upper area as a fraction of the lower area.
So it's 1.00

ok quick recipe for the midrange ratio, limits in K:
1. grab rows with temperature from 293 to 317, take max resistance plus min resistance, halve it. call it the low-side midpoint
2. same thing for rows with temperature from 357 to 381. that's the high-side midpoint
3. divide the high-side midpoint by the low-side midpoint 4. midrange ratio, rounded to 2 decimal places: 0.94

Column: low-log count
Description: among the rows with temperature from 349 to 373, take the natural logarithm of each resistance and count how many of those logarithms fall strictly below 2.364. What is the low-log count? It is 5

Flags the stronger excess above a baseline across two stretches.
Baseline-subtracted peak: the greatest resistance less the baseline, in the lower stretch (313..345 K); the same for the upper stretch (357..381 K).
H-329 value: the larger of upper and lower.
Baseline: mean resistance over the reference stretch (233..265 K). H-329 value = 1.16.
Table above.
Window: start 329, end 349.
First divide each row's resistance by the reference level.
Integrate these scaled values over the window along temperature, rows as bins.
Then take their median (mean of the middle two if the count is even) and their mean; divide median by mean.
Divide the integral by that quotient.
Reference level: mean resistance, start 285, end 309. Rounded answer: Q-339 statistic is 18.3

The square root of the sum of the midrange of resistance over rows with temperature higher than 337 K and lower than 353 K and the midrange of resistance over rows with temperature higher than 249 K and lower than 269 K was 4.591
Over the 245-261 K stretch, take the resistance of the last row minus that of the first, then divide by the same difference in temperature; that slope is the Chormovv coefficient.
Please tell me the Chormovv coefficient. 0.041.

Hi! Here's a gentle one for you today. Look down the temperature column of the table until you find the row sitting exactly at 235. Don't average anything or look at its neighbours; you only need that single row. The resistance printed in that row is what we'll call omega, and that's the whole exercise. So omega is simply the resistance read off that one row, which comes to 9.764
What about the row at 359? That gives 10.36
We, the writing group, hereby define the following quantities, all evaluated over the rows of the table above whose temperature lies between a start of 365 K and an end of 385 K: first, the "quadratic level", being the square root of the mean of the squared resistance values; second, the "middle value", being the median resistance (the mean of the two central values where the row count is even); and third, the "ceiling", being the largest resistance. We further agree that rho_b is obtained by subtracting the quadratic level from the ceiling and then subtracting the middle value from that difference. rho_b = -10.1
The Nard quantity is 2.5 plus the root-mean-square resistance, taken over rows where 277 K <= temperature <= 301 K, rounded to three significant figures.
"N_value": 13.7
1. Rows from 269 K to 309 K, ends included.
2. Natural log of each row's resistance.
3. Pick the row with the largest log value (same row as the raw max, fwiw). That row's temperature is 299 K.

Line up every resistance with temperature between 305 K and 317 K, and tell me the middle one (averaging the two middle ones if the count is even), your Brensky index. 10.9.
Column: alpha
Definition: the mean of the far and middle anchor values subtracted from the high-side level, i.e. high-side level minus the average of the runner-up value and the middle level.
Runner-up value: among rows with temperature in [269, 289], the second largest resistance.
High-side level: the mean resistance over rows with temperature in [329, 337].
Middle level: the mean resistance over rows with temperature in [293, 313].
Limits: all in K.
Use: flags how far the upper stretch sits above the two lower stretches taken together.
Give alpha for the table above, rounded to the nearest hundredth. -0.82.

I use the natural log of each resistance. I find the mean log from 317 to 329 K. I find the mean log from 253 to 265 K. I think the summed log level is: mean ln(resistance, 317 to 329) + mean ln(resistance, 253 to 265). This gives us 4.697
